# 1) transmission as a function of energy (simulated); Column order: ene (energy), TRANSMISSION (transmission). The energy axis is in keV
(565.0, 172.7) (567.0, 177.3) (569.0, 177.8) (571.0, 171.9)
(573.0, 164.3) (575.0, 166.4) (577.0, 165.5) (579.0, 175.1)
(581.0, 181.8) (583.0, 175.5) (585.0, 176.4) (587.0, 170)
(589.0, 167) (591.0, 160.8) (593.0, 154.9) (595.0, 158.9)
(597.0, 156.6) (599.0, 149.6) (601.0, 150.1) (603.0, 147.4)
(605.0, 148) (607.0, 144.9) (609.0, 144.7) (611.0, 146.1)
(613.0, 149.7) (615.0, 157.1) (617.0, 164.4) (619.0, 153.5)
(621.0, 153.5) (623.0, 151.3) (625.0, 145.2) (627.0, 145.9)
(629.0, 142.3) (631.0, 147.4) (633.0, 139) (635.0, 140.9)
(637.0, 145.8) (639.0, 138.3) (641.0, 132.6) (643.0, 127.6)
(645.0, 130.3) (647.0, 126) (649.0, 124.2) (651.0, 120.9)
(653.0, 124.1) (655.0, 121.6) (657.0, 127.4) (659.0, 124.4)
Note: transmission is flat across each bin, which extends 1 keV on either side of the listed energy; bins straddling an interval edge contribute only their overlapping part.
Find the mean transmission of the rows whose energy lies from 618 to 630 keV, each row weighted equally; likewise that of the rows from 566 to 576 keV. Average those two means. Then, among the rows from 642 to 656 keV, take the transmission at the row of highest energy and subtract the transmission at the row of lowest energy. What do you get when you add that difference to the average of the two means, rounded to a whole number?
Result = 154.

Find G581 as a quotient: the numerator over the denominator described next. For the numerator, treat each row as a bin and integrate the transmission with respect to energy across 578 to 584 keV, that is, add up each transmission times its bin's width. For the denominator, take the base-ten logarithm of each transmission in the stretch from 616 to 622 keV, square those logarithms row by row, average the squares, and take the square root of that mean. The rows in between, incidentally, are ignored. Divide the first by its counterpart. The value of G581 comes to 485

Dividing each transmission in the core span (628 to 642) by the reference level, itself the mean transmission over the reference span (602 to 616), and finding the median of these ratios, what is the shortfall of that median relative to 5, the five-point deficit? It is 4.05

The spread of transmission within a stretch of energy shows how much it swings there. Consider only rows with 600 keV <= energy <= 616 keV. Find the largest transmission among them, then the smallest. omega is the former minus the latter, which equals 12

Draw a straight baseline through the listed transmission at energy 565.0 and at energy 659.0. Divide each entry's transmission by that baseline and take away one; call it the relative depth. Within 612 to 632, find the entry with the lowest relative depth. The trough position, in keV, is 613.0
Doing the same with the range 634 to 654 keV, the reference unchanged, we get 651.0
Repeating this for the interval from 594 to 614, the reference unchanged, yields 607.0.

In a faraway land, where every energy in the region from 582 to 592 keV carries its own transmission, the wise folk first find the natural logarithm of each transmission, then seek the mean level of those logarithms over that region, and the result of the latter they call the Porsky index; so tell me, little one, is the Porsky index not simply 5.13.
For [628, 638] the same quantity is 4.96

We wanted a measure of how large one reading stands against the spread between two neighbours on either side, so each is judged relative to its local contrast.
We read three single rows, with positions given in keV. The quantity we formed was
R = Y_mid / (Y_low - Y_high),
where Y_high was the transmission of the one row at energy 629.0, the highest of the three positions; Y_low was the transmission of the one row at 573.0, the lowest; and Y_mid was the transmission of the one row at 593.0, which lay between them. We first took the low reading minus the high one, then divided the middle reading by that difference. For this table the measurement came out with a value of 7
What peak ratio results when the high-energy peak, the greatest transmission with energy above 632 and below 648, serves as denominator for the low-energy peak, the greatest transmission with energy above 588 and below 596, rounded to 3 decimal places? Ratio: 1.145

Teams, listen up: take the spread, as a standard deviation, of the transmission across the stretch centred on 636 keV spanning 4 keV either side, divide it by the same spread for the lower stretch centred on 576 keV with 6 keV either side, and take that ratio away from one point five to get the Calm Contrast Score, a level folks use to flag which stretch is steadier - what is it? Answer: 1.0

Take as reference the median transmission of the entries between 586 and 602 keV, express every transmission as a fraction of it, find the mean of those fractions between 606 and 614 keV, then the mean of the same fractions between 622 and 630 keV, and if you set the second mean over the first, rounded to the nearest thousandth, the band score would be 0.999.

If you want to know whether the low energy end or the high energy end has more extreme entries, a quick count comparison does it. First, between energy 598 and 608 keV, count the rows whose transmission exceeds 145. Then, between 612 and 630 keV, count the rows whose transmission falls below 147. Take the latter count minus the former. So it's -1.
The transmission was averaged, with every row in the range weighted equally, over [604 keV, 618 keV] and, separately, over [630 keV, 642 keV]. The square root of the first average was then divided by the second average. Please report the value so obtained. 0.087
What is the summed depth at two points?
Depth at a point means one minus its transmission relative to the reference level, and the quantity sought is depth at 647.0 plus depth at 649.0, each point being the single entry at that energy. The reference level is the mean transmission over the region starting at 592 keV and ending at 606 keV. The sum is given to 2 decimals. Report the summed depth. 0.36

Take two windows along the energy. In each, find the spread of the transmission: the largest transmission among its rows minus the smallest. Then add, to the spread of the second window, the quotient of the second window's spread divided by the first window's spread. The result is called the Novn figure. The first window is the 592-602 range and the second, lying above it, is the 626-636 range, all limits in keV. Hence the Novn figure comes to 9.3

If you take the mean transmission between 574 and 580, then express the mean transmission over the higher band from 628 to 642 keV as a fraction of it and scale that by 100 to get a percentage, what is 83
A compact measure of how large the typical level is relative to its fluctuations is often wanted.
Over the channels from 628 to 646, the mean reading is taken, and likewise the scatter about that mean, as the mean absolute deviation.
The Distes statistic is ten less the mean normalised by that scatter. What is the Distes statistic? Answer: -16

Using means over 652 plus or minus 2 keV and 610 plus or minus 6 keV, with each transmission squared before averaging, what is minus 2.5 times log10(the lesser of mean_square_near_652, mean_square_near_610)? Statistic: -10.44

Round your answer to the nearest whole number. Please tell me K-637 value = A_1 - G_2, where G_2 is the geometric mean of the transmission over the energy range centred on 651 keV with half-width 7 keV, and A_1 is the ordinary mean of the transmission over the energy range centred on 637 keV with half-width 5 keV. 14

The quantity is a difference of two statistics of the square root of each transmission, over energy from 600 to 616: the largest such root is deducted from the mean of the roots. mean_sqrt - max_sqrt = -0.35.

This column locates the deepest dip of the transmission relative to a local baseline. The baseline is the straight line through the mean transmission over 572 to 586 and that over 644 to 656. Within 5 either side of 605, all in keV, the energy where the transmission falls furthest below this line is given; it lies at 603.0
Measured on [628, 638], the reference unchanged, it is 633.0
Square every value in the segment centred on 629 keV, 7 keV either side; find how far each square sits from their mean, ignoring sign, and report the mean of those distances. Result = 950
